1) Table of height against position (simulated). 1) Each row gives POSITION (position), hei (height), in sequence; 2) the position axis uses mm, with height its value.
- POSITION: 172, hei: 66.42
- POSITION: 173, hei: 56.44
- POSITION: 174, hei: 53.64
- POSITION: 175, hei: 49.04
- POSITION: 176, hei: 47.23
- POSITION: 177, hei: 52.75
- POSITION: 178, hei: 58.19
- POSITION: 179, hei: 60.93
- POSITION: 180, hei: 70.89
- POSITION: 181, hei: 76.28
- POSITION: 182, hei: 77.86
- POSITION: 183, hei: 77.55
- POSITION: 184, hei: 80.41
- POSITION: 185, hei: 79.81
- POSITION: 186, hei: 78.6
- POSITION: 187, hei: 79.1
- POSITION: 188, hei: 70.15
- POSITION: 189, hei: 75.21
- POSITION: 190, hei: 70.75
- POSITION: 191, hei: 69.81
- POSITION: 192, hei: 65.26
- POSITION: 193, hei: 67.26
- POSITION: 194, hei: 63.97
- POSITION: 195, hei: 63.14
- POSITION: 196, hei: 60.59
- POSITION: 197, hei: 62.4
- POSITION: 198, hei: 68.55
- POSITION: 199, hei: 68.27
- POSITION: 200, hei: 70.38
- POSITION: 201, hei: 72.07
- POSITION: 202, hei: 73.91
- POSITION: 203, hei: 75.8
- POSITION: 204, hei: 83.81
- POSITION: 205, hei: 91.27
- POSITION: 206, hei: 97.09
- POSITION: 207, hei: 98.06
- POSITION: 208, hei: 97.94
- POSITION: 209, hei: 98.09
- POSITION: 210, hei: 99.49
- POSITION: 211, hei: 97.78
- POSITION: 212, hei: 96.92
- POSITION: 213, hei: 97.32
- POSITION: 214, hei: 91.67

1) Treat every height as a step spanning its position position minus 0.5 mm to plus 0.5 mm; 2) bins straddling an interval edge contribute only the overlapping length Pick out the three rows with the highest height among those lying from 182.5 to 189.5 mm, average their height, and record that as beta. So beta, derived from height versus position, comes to 80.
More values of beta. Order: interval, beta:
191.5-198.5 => 67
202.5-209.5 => 98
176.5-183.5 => 77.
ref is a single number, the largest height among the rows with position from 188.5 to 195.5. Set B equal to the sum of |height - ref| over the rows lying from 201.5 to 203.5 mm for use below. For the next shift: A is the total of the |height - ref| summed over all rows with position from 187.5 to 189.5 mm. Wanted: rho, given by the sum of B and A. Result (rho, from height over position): 7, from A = 5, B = 2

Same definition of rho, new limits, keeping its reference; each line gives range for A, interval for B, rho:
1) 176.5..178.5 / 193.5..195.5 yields 63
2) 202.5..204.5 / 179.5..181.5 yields 15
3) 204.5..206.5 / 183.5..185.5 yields 48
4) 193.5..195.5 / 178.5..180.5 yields 42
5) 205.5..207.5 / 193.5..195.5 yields 68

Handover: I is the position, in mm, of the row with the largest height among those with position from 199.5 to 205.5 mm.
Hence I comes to 205 mm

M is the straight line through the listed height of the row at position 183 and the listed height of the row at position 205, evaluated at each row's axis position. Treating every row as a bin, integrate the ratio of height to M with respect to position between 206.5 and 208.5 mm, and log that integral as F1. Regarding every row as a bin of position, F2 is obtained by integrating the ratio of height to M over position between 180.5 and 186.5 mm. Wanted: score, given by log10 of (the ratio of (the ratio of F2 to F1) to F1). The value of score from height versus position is 0.1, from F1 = 2.1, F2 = 6.0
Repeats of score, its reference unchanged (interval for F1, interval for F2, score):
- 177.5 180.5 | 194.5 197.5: -0.5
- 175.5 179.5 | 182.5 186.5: -0.3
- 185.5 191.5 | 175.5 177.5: -1.3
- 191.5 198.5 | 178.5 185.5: -0.6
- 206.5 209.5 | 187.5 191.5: -0.5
